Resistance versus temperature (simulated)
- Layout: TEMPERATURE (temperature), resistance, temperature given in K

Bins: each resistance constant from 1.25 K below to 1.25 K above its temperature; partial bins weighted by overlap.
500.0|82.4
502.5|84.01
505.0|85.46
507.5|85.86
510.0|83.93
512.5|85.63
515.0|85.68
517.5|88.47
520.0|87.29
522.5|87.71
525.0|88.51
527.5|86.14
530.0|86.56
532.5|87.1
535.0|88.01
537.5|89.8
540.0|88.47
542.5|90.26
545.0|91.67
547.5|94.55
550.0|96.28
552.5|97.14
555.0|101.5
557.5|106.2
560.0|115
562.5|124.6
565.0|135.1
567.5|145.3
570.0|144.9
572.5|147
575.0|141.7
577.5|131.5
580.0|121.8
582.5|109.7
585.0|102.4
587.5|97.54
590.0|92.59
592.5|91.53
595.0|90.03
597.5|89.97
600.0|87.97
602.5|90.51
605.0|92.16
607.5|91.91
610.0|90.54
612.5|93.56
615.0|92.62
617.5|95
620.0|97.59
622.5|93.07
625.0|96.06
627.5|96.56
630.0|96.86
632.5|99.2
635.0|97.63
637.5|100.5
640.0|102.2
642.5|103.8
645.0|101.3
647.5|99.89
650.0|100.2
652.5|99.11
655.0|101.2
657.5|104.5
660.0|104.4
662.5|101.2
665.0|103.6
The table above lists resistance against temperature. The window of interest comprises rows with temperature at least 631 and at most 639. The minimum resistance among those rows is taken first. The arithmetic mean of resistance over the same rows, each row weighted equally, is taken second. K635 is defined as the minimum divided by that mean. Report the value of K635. 0.985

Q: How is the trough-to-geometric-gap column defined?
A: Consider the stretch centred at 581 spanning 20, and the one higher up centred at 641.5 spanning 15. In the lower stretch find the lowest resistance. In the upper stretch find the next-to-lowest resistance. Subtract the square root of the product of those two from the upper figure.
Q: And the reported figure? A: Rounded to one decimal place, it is 3.7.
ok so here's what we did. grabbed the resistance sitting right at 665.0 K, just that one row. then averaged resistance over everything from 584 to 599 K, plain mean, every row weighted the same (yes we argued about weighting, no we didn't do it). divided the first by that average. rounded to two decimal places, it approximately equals 1.10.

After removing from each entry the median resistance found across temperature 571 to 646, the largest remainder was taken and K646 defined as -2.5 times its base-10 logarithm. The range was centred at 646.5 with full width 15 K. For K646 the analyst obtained -2.1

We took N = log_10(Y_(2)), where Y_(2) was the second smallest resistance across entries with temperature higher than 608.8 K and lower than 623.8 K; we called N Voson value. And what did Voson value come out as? 1.97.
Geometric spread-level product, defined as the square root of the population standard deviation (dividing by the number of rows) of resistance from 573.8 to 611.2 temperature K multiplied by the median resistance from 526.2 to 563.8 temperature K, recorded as 39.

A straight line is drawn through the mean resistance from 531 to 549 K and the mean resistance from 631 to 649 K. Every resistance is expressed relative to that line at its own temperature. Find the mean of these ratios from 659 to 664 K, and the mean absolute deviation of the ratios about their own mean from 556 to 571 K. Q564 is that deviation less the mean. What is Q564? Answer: -0.862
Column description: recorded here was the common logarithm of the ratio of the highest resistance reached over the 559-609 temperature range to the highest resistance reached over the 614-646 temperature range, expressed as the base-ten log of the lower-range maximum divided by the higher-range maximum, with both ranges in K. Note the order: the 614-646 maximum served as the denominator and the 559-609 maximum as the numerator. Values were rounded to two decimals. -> 0.15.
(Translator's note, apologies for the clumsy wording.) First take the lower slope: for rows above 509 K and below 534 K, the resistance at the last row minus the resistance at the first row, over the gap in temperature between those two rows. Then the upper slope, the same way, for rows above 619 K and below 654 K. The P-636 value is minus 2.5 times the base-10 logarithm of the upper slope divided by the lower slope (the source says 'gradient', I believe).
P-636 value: 1.2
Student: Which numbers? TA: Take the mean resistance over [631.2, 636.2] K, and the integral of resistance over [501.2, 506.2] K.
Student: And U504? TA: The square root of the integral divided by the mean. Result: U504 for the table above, 2.07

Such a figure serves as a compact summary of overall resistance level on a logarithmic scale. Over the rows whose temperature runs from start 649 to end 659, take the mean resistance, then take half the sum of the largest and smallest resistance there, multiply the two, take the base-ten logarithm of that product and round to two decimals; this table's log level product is 4.01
